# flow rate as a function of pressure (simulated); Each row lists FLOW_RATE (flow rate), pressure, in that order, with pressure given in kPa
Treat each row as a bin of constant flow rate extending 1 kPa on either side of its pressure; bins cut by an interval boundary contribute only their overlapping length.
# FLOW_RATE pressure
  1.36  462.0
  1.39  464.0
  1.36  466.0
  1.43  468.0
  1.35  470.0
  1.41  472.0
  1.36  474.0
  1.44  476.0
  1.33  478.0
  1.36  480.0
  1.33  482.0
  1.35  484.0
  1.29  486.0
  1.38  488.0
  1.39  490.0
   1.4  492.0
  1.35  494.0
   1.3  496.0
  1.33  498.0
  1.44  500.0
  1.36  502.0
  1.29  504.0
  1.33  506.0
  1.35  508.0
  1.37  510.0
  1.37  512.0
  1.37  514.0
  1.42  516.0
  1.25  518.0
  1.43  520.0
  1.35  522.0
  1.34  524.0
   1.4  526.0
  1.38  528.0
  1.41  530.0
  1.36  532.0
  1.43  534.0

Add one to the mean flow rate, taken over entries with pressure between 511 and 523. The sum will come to 2.365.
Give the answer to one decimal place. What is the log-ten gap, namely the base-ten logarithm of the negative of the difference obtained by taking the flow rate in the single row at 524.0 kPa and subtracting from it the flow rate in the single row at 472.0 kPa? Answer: -1.2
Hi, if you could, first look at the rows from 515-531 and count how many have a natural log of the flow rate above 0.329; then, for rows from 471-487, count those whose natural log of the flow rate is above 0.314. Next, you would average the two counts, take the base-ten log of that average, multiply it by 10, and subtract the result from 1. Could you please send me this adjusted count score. -3.8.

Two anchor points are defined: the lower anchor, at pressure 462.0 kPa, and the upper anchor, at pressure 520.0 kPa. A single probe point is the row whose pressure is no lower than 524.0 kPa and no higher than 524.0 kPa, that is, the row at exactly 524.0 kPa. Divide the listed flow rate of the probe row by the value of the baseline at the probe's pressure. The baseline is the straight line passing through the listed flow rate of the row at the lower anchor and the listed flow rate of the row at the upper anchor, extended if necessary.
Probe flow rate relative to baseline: 0.934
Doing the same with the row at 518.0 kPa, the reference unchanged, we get 0.876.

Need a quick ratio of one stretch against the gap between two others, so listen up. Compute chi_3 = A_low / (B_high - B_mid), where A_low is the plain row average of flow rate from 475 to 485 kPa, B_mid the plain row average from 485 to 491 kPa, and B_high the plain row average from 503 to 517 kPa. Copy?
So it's 358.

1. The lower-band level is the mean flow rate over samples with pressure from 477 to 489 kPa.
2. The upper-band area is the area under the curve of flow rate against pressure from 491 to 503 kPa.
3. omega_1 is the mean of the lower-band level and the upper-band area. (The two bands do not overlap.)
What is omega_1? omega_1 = 8.85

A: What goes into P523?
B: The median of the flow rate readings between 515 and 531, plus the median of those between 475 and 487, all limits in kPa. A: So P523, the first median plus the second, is 2.73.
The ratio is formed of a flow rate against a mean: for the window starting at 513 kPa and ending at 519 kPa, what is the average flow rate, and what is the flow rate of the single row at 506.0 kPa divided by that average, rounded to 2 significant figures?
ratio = 0.99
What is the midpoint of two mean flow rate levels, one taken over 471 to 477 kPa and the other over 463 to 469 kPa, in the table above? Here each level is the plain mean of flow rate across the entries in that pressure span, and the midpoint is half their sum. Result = 1.40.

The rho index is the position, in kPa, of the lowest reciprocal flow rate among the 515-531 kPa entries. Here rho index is 520.0 kPa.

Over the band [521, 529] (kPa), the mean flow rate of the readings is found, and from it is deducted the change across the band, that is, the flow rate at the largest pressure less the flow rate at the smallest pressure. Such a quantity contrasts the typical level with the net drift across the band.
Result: 1.34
